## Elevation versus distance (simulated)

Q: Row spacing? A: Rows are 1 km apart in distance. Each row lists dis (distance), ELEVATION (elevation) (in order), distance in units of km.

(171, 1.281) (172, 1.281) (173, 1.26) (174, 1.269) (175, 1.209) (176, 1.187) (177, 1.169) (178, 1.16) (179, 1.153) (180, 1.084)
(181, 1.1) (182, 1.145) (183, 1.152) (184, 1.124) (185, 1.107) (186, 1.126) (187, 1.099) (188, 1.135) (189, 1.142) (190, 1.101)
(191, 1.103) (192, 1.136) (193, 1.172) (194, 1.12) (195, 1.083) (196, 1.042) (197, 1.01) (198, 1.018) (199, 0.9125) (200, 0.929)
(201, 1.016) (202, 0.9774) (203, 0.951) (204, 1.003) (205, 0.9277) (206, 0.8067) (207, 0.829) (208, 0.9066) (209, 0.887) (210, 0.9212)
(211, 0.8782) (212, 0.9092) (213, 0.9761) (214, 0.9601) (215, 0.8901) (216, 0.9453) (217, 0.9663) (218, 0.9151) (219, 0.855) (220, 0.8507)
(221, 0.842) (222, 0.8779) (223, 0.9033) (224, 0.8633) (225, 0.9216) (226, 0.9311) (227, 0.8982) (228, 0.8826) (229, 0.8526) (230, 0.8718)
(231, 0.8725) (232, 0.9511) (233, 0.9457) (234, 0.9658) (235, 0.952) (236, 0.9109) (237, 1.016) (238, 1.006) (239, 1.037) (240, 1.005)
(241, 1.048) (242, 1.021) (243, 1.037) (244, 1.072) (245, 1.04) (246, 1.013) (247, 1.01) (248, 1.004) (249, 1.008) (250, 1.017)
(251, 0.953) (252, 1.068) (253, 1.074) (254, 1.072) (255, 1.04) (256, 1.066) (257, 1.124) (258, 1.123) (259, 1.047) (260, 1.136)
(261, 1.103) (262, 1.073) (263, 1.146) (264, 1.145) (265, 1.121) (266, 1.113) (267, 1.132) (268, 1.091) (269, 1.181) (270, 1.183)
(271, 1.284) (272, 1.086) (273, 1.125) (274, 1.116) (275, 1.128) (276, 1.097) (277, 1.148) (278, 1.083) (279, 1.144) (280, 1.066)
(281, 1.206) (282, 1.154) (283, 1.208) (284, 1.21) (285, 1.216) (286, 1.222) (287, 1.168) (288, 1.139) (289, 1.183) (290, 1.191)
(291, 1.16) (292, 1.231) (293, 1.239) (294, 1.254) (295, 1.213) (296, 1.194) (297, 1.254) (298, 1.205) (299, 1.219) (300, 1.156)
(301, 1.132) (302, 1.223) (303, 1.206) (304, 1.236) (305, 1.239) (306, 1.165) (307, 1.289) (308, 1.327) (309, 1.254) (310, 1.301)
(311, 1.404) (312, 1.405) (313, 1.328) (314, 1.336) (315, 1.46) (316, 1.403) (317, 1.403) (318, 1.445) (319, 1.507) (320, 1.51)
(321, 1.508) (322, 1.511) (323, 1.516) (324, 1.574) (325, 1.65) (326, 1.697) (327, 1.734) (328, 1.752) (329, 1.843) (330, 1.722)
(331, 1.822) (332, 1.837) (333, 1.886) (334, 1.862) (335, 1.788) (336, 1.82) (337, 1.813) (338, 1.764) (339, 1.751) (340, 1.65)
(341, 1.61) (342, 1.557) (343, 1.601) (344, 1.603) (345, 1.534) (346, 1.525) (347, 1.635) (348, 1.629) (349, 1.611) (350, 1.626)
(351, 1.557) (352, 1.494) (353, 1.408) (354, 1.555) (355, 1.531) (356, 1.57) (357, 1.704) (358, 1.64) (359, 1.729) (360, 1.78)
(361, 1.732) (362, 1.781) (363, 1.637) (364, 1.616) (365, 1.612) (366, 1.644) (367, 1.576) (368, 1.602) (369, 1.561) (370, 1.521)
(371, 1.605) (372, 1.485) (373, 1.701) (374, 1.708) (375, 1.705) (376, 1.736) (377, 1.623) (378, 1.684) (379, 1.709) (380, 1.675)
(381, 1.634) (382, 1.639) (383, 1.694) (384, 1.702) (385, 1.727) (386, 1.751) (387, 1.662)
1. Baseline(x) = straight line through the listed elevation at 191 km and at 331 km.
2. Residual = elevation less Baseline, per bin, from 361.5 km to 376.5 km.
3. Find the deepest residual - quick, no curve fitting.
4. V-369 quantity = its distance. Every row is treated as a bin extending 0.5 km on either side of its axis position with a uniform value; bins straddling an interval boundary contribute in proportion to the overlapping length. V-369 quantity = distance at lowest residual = 372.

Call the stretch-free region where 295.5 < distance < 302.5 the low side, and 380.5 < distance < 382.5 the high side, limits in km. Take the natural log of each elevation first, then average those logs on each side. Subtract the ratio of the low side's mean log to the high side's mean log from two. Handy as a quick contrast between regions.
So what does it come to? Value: 1.6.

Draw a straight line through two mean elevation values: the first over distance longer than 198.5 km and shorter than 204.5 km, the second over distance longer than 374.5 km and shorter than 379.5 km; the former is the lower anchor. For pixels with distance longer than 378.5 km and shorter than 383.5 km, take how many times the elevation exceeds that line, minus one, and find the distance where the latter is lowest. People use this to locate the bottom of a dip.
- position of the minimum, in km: 381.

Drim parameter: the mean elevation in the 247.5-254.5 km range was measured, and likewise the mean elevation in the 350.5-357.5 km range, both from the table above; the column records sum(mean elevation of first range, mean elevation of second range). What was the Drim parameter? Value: 2.57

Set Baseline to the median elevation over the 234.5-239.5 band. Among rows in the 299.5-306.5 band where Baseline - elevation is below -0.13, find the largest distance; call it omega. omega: 306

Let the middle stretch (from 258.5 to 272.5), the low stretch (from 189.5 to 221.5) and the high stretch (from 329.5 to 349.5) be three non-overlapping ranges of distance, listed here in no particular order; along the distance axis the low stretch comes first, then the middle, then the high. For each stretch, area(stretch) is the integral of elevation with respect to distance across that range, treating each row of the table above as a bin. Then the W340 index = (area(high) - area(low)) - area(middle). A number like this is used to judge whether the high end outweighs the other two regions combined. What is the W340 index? -13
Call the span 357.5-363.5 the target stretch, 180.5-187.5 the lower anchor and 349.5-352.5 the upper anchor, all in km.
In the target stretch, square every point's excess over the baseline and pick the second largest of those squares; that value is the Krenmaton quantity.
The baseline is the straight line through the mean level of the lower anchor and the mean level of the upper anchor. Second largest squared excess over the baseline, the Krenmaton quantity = 0.04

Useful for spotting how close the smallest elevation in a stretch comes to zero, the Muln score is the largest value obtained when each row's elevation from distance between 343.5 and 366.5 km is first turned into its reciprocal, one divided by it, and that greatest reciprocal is 0.7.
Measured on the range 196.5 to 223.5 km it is 1.2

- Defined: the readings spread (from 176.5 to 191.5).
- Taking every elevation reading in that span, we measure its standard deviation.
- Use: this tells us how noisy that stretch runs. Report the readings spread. 0.026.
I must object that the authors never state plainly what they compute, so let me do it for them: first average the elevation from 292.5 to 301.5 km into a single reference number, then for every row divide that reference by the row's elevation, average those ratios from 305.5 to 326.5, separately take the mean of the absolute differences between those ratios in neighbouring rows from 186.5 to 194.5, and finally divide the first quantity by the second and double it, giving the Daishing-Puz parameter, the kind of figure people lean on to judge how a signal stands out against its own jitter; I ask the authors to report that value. 61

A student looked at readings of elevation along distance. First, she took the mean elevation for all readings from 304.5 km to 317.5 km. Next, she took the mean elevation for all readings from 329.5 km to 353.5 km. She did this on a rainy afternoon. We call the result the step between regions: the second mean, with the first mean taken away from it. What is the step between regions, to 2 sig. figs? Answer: 0.34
